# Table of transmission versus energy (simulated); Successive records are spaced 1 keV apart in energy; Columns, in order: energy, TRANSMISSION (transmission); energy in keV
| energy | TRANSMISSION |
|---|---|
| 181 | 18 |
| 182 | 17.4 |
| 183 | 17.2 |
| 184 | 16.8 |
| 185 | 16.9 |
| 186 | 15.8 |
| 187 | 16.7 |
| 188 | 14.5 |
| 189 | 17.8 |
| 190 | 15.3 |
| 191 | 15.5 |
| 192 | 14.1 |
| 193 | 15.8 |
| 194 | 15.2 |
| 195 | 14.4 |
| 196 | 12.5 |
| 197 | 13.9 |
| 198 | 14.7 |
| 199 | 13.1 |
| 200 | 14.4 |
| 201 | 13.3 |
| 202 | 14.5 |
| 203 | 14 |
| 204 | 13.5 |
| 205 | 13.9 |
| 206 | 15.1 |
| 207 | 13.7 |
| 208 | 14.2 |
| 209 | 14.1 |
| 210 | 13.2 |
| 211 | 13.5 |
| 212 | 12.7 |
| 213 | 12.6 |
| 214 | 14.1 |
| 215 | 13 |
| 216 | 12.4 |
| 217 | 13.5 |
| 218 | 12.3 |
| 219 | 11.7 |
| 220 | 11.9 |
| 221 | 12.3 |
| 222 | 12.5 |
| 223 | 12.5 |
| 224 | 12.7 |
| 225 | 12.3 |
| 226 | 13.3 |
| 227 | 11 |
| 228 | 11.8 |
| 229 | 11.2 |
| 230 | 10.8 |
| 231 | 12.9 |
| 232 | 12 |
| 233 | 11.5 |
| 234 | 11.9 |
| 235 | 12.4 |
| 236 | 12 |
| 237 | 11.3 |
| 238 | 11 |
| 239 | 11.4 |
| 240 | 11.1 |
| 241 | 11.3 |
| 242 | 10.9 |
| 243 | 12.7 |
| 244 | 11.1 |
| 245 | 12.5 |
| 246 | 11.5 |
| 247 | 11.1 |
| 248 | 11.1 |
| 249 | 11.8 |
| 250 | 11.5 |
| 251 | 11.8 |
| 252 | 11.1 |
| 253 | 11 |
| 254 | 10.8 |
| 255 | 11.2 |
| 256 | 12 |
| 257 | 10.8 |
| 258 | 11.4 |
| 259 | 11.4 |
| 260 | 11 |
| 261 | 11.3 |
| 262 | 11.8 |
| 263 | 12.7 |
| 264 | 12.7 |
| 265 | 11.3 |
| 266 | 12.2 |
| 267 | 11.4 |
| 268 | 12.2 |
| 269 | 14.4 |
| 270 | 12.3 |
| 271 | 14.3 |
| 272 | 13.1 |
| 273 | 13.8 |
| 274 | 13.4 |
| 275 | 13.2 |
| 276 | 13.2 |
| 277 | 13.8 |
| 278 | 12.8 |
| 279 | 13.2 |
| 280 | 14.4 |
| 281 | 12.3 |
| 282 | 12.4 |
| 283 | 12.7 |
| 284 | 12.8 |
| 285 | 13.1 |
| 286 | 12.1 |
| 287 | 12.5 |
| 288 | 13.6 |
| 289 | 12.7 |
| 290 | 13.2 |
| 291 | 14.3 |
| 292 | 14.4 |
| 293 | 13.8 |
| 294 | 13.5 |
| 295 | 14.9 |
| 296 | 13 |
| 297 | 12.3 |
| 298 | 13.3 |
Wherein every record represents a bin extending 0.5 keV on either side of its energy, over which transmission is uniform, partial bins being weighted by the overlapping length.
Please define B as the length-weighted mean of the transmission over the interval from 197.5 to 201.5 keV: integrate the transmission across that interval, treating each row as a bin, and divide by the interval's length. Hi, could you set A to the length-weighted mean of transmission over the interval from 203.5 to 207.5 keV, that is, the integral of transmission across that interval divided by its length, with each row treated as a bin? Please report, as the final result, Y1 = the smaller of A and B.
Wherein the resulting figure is 13.9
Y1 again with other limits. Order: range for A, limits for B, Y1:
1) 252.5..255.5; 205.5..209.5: 11.0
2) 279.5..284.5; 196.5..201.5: 12.9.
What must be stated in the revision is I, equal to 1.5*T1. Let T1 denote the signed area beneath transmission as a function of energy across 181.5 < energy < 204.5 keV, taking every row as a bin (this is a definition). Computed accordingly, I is 521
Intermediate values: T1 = 347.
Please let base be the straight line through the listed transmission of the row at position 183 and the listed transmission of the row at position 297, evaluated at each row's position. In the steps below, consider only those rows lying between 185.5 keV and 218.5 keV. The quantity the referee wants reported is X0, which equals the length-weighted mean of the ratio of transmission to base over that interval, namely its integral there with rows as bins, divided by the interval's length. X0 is 0.86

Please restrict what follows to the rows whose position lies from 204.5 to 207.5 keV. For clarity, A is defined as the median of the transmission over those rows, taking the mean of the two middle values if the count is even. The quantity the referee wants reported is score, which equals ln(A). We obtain 2.63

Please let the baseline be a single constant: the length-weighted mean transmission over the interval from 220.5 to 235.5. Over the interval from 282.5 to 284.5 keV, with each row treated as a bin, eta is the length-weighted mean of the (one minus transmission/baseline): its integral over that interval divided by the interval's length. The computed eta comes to -0.06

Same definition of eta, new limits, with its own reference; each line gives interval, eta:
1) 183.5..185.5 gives -0.40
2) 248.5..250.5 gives 0.04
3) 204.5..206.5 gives -0.20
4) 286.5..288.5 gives -0.08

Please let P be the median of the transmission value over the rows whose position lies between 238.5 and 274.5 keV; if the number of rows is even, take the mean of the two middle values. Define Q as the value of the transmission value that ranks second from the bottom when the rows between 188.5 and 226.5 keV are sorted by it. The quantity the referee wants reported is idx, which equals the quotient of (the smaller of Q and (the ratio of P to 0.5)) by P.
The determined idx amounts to 1.04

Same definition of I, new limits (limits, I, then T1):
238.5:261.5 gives 393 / 262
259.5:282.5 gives 440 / 293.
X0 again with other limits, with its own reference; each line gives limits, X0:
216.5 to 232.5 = 0.79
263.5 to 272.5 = 0.93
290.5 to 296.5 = 1.12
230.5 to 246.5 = 0.79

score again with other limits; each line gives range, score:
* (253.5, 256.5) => 2.42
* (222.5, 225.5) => 2.53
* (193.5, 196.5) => 2.67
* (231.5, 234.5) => 2.48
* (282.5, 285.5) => 2.55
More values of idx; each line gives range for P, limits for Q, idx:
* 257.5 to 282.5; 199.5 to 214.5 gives 1.00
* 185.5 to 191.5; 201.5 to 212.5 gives 0.84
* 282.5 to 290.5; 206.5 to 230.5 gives 0.86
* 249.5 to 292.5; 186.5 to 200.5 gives 1.05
